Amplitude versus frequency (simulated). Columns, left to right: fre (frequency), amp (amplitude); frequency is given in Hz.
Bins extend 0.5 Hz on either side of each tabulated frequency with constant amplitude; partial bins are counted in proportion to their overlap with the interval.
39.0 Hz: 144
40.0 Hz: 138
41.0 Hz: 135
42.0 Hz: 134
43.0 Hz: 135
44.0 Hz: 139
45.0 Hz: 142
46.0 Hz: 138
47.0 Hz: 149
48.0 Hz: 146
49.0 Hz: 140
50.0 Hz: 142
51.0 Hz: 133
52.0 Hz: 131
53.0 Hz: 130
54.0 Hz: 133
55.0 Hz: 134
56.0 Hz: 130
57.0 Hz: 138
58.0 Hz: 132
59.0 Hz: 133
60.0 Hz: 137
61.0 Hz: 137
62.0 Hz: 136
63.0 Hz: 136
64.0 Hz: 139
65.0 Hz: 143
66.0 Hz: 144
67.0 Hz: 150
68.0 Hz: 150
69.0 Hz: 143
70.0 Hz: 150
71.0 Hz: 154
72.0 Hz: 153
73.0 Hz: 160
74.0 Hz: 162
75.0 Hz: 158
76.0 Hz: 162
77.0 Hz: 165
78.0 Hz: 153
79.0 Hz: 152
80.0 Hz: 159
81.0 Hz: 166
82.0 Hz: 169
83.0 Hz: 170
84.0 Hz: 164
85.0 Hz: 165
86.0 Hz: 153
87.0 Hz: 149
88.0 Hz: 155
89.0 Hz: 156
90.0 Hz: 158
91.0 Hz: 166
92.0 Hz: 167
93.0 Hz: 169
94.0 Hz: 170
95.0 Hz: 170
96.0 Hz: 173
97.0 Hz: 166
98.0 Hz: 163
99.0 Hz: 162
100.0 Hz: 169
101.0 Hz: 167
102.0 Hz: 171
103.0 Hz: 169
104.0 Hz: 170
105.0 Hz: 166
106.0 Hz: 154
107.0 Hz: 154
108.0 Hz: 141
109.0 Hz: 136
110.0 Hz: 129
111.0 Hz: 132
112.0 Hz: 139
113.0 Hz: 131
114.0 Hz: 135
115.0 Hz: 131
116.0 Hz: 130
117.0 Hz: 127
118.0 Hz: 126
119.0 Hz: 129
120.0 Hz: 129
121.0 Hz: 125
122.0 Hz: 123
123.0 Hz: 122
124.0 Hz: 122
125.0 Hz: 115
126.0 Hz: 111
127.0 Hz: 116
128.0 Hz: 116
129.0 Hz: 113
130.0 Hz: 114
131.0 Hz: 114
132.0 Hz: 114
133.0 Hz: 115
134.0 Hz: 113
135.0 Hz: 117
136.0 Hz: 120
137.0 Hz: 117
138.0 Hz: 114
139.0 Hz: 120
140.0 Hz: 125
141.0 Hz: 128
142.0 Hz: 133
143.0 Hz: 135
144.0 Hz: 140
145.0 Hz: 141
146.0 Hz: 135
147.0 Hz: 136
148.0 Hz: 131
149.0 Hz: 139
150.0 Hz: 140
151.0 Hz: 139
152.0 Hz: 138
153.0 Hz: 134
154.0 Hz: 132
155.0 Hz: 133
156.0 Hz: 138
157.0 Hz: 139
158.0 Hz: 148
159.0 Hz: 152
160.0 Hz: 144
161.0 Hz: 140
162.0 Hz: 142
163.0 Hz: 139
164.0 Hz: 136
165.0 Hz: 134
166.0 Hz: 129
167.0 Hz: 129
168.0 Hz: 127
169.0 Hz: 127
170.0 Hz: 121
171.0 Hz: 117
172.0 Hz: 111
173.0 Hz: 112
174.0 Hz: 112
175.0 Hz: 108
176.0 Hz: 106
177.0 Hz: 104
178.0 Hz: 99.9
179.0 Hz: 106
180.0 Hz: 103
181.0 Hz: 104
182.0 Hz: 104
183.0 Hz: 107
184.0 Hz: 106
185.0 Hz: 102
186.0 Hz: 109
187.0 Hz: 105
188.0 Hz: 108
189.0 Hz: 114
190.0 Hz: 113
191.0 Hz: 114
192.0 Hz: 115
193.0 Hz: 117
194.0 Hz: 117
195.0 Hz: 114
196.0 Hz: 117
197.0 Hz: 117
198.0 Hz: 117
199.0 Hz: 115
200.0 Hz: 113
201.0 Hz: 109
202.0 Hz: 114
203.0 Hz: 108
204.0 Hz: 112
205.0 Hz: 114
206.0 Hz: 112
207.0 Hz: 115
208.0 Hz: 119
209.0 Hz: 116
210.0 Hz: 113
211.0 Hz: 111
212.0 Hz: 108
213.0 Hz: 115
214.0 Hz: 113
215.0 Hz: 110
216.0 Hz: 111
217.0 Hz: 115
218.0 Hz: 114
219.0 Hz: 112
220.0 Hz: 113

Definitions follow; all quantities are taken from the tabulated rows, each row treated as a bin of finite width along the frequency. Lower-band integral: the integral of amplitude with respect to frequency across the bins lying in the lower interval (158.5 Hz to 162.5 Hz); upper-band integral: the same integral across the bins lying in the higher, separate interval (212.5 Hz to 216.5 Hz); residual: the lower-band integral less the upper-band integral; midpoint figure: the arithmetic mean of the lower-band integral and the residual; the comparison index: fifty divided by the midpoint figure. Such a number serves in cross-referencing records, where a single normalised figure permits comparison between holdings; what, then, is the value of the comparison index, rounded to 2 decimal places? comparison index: 0.14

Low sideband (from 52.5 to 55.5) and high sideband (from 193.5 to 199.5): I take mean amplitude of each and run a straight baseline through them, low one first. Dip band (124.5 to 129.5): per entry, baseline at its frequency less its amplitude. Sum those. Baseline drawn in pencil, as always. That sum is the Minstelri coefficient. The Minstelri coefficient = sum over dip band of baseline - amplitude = 49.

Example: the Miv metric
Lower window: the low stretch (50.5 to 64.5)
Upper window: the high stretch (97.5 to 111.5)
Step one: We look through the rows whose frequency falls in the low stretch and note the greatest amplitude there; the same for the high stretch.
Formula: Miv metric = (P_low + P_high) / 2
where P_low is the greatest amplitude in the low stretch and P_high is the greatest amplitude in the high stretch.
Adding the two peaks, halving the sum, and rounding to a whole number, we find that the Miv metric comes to 155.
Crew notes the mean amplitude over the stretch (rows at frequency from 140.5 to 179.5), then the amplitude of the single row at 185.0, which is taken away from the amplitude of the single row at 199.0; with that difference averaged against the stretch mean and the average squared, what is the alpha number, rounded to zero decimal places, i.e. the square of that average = 5085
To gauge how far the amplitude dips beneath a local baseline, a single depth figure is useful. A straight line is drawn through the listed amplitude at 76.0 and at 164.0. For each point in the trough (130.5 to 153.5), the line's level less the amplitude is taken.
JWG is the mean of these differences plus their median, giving 24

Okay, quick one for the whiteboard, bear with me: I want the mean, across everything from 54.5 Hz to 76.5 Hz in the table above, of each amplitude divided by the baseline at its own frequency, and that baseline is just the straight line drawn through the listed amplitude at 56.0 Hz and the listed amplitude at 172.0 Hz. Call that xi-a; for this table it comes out 1.13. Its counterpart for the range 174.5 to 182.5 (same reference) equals 0.95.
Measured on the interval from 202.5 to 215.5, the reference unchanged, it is 1.07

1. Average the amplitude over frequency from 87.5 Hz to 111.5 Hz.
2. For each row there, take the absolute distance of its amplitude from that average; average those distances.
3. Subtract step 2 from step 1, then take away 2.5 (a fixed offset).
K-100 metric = 147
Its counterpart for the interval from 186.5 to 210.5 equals 109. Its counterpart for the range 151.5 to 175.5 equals 119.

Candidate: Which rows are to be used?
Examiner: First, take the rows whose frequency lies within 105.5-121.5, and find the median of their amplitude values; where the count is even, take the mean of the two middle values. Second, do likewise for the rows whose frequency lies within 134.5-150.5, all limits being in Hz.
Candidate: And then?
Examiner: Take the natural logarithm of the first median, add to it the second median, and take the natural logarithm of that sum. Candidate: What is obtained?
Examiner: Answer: 4.92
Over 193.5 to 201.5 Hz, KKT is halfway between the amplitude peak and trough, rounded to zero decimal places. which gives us 113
